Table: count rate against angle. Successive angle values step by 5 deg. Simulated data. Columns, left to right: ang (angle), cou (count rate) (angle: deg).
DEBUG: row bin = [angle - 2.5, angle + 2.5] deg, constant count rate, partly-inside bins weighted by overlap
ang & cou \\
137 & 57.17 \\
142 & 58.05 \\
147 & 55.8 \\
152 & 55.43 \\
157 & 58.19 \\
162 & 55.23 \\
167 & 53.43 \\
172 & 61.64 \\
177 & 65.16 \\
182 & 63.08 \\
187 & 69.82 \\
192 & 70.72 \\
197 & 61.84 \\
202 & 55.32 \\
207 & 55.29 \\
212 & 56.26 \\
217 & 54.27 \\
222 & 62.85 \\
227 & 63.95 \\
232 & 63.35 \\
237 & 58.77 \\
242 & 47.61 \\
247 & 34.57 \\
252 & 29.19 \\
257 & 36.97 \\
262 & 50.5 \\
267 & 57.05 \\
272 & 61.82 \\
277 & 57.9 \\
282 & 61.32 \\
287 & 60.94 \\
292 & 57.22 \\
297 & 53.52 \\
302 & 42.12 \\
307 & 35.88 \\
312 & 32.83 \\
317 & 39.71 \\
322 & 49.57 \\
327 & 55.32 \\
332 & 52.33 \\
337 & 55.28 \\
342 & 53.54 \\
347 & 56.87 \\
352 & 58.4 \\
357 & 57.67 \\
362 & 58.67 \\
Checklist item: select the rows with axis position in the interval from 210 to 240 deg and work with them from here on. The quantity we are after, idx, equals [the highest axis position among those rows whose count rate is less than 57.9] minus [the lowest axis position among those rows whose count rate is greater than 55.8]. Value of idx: 5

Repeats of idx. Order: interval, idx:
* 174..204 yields 25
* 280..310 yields 25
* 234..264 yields 25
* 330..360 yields 10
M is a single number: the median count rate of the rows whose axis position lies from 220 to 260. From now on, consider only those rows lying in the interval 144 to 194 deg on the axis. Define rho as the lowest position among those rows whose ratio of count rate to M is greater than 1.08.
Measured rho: 157 deg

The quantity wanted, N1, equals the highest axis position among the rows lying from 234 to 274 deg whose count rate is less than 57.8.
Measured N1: 267 deg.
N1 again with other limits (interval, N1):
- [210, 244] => 242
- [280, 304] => 302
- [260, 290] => 267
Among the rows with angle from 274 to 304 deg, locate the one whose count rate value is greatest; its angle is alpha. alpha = 282 deg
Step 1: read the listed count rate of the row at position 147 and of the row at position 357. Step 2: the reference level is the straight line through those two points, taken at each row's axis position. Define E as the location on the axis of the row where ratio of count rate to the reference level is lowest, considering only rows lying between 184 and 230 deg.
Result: 217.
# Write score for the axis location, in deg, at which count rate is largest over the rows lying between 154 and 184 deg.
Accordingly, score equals 177 deg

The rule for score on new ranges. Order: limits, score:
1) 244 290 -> 272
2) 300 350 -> 347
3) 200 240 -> 227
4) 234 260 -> 237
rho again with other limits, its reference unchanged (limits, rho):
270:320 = 272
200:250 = 222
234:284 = 237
